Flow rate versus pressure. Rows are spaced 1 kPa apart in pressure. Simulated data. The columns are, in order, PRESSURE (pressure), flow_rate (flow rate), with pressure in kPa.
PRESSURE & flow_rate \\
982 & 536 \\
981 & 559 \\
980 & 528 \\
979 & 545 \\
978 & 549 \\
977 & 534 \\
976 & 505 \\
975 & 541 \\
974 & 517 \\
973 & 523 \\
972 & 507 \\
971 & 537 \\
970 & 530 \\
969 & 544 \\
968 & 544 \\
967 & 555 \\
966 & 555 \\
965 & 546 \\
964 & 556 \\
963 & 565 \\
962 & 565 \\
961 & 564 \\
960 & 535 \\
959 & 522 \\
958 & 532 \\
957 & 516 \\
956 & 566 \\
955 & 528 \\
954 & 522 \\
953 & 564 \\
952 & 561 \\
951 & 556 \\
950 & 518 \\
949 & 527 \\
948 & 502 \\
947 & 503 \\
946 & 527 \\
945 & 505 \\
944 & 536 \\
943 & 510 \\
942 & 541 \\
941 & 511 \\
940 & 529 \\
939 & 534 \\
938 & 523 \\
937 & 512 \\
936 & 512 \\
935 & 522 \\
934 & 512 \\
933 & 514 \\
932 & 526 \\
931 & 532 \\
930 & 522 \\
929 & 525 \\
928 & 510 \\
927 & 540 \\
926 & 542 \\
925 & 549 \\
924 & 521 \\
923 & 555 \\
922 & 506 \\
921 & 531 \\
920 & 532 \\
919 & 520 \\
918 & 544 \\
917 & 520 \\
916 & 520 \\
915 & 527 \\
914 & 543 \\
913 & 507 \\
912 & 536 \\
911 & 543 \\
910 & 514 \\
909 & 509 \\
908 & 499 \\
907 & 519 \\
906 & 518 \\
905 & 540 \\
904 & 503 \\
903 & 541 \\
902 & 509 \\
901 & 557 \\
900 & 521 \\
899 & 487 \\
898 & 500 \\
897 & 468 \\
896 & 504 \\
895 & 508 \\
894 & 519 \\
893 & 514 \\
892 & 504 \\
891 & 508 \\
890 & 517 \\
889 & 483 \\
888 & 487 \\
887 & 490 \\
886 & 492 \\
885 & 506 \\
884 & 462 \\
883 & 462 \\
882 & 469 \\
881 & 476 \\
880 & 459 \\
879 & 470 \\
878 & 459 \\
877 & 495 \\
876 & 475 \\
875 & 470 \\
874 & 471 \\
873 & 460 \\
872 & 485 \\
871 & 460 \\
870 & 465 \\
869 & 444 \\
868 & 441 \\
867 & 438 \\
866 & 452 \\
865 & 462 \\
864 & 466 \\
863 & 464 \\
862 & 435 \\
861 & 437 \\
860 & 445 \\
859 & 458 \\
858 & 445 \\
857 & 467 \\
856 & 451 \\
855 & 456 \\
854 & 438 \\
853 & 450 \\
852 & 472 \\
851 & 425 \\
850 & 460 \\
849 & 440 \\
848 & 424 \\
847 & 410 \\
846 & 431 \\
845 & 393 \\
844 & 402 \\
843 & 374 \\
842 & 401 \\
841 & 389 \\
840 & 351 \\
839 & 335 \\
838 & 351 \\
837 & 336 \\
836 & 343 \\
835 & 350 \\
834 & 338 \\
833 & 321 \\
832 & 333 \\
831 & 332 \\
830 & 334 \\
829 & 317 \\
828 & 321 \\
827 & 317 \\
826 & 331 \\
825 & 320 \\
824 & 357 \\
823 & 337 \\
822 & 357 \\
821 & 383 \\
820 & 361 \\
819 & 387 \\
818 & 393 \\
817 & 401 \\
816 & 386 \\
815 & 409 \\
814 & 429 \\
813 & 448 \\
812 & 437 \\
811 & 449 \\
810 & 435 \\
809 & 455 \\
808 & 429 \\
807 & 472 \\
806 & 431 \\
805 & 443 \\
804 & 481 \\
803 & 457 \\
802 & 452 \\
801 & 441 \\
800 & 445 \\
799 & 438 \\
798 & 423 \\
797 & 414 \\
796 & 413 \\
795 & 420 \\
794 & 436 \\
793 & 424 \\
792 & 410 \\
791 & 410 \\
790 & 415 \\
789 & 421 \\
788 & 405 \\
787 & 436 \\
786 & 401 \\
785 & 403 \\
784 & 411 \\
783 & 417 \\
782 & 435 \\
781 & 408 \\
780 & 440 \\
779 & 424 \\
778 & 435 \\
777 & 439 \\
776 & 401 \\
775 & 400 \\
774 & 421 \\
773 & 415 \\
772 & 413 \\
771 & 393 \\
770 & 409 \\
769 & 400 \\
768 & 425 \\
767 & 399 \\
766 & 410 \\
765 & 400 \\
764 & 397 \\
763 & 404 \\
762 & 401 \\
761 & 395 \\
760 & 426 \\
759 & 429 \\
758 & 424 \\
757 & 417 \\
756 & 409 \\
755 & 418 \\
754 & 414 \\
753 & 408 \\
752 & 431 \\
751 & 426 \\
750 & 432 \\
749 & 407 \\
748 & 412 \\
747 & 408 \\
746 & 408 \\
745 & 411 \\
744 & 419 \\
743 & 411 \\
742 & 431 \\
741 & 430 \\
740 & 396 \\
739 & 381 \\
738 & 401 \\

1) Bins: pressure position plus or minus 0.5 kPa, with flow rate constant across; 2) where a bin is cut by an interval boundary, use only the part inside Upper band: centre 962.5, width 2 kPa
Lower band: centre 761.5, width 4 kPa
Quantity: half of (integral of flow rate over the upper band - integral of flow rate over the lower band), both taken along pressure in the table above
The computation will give -248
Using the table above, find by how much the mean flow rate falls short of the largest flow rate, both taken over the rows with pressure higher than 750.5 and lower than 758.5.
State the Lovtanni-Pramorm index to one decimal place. 12.6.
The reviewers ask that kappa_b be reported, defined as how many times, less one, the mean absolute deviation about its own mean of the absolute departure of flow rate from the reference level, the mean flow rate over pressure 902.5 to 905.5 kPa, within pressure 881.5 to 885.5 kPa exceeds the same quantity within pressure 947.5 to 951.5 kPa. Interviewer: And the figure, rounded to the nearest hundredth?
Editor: 0.45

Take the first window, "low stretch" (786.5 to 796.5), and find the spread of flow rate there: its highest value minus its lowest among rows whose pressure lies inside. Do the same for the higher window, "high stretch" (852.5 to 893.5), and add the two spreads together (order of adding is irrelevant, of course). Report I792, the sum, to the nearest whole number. 113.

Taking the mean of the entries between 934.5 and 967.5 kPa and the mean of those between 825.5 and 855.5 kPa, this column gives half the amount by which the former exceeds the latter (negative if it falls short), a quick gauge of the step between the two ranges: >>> 77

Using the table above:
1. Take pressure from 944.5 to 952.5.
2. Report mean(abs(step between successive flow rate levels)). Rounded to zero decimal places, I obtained 18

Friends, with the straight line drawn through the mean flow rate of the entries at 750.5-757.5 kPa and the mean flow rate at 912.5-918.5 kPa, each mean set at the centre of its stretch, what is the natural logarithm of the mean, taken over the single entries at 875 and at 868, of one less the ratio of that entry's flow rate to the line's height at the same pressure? -2.5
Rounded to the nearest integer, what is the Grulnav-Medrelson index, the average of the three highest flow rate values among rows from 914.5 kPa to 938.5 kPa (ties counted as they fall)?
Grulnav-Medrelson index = 549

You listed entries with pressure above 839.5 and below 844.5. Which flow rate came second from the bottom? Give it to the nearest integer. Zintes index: 374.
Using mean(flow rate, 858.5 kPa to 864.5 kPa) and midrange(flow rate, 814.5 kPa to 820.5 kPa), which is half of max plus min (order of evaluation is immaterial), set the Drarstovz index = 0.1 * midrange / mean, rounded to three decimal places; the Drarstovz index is 0.085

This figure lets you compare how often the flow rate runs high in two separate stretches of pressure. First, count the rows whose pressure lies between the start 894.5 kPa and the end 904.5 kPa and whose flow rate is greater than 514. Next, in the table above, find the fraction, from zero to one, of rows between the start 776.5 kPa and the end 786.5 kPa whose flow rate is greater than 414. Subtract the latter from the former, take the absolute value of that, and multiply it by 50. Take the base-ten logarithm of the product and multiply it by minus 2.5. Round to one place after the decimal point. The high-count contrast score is -5.2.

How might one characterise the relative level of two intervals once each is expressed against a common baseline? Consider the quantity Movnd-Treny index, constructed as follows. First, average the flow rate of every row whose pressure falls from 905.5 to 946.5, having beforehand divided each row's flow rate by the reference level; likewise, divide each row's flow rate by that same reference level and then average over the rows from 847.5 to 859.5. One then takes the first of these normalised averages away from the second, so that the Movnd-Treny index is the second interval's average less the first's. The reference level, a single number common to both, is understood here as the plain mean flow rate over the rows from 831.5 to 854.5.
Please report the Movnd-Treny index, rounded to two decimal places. -0.19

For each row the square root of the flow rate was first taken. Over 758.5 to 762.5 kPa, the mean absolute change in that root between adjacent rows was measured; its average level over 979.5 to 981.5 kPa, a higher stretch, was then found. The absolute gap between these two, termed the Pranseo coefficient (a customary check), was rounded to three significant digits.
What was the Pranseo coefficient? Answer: 23.0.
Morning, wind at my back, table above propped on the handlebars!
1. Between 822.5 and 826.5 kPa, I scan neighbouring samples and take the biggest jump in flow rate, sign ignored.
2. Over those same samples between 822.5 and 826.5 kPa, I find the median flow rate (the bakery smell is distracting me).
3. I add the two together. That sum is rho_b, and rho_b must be 371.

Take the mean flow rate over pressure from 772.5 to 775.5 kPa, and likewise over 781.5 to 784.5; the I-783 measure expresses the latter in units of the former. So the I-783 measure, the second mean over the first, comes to 1.02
